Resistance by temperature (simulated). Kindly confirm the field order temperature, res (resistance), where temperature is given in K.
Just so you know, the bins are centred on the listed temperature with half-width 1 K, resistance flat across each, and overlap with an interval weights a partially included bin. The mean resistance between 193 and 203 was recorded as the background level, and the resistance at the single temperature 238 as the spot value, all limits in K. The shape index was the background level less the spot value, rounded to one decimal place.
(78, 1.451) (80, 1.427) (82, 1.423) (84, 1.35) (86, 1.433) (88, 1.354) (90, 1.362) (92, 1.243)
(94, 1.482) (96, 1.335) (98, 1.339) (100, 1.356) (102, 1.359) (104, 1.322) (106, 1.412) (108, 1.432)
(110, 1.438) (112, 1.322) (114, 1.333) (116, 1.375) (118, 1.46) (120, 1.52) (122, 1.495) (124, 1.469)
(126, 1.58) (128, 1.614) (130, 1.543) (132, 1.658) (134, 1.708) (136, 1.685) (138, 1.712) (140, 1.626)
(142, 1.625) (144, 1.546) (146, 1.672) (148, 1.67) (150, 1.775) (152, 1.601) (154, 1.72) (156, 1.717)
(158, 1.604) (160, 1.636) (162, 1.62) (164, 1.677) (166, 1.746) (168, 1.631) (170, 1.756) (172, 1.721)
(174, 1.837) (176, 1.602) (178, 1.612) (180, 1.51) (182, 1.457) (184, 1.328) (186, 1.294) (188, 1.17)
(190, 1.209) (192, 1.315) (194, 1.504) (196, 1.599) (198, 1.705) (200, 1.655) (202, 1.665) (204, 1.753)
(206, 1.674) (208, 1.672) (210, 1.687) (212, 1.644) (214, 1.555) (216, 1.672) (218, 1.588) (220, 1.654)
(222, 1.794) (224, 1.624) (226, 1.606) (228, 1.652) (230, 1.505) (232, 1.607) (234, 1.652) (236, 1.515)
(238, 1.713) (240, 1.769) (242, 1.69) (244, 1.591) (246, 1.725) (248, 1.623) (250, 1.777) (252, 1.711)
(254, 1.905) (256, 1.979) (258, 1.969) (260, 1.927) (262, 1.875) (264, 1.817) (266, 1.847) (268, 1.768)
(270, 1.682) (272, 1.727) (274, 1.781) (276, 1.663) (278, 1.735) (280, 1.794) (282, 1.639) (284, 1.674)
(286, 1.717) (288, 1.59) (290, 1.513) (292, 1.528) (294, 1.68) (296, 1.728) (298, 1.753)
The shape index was -0.1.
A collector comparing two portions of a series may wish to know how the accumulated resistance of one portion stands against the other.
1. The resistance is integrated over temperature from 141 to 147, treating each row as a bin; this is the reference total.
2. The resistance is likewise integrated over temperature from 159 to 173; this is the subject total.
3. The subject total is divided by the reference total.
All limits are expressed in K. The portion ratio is 2.4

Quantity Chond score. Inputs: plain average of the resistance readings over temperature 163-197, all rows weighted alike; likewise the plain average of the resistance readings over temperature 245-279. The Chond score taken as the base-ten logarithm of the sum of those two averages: 0.521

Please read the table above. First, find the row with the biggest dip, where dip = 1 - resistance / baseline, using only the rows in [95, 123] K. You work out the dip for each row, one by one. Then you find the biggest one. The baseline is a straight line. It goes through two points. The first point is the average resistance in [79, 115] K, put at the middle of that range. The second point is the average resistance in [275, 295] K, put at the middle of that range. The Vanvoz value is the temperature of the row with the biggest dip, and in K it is 112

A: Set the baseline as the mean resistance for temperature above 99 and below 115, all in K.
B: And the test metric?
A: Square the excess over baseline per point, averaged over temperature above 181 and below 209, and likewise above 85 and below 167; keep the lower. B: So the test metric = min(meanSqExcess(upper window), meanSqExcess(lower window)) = 0.045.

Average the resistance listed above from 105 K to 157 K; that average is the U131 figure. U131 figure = 1.57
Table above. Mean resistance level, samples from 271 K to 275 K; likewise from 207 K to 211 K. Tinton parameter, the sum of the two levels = 3.43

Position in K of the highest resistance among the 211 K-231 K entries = 222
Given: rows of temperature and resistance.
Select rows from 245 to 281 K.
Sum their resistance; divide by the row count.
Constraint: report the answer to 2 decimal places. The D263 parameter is 1.79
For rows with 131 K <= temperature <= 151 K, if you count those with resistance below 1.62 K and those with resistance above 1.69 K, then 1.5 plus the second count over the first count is 4.5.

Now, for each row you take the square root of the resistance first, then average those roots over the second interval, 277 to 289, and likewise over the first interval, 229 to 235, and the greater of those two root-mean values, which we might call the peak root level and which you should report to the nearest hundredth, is 1.30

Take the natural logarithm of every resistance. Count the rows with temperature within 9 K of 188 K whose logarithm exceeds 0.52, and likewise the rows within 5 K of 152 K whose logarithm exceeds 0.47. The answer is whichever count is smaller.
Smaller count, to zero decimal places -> 0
